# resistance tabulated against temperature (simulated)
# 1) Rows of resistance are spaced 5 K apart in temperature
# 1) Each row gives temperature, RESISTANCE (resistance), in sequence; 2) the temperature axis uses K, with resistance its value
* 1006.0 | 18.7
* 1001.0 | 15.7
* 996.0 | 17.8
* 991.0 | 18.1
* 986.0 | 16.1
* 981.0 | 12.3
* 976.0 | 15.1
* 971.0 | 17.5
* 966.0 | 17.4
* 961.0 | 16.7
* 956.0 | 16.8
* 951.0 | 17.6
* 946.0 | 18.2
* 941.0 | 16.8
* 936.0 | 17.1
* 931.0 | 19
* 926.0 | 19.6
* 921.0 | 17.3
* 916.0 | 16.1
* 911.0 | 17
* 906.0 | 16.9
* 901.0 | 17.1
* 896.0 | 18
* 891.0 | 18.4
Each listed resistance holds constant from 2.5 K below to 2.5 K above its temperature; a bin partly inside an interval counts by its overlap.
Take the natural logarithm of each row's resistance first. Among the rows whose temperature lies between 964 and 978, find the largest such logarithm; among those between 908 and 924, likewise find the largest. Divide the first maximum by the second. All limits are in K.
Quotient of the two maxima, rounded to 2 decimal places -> 1.00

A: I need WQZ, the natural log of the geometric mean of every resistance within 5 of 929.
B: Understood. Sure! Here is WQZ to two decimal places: 2.96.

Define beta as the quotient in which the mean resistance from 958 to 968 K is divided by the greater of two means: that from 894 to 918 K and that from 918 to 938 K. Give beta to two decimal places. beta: 0.93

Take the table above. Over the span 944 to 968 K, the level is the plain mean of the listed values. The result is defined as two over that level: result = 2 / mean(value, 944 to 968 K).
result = 0.115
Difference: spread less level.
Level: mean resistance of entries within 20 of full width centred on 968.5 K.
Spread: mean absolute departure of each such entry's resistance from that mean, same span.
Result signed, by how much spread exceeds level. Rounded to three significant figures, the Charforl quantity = -15.9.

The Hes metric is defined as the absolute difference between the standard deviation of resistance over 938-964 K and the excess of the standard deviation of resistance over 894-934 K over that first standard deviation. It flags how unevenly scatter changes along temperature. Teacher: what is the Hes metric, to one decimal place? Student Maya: 0.1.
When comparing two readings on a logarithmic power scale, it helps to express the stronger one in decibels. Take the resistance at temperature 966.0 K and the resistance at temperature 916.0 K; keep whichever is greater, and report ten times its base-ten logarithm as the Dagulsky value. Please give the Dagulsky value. 12.4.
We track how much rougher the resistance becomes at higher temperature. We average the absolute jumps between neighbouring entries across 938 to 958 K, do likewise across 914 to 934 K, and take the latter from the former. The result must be -0.4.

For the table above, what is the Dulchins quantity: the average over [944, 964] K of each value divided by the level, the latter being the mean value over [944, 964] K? 1.00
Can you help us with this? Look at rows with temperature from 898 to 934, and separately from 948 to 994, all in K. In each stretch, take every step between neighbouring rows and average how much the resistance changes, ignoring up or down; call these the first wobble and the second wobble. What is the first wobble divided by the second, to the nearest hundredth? 0.56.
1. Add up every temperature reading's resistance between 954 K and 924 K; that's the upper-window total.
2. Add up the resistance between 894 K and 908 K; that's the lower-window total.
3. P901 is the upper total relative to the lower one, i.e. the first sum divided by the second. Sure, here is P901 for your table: 2.1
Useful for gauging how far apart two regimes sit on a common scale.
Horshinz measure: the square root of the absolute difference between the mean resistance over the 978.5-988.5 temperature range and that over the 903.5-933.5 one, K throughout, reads 1.9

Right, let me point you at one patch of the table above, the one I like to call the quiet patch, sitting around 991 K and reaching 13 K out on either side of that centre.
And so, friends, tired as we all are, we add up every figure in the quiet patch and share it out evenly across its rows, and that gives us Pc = 16.0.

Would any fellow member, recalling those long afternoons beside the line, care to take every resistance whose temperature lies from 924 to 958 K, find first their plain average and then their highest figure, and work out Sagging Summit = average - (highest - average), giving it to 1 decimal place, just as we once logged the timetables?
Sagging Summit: 16.1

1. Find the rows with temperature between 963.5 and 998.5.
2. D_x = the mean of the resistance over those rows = 16.33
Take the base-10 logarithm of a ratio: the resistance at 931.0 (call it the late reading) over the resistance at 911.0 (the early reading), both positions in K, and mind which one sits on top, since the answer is 0.048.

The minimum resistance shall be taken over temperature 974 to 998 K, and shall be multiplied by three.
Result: 37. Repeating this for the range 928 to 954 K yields 50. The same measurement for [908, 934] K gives 48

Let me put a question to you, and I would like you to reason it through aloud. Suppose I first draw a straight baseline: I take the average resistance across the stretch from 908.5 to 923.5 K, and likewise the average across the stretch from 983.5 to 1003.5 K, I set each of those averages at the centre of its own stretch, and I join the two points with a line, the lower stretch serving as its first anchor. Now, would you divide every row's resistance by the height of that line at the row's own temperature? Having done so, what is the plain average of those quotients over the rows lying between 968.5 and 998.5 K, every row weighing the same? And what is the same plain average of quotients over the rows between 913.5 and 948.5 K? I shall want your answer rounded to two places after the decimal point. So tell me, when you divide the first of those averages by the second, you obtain 0.91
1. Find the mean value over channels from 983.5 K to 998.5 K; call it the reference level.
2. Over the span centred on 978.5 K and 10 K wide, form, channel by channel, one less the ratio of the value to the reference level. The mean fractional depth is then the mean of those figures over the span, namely 0.21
